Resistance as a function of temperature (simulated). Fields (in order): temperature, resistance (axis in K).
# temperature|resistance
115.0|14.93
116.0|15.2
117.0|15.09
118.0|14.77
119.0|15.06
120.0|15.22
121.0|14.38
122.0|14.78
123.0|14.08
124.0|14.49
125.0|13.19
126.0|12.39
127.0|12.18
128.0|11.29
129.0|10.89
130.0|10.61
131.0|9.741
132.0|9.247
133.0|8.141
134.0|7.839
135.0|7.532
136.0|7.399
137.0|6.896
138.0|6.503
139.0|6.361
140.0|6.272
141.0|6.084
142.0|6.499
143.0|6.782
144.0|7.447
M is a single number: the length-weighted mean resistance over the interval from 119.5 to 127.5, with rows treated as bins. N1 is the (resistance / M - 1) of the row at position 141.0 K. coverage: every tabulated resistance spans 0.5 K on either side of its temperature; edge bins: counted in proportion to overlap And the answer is -0.6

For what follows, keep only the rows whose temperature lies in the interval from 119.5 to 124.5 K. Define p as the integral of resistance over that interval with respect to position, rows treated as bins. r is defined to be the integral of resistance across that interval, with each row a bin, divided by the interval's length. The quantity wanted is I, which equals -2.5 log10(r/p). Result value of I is 1.7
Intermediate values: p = 73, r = 14.6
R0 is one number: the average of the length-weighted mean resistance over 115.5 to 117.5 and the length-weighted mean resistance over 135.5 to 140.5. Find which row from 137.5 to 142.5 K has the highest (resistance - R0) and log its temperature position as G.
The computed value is 138.0 K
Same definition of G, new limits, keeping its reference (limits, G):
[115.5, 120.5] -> 120.0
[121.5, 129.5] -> 122.0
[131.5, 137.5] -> 132.0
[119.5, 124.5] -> 120.0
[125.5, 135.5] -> 126.0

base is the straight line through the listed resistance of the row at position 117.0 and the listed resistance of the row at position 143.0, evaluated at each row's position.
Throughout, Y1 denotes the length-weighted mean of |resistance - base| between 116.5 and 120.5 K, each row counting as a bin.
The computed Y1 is 0.4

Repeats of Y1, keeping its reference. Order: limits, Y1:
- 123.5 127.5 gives 0.7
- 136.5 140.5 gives 1.7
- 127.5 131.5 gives 0.5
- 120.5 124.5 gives 1.1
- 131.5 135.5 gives 1.6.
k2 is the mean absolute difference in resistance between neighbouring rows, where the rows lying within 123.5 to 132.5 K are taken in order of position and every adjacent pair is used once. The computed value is 0.66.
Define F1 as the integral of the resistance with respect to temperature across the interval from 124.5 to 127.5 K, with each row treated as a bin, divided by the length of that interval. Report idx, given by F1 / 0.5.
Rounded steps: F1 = 12.6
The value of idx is 25.2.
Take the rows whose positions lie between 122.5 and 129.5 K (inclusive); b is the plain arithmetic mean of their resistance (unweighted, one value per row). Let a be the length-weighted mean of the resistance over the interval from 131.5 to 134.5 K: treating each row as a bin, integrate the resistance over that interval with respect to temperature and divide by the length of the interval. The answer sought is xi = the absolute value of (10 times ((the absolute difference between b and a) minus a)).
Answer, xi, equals 42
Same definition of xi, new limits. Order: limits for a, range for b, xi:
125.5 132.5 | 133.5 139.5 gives 71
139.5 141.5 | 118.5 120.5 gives 28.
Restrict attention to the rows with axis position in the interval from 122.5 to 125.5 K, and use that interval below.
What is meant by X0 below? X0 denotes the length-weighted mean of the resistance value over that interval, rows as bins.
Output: 13.9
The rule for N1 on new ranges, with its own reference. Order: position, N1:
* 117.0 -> 0.1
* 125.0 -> 0.0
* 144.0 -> -0.5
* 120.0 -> 0.1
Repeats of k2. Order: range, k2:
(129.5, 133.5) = 0.82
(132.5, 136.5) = 0.25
